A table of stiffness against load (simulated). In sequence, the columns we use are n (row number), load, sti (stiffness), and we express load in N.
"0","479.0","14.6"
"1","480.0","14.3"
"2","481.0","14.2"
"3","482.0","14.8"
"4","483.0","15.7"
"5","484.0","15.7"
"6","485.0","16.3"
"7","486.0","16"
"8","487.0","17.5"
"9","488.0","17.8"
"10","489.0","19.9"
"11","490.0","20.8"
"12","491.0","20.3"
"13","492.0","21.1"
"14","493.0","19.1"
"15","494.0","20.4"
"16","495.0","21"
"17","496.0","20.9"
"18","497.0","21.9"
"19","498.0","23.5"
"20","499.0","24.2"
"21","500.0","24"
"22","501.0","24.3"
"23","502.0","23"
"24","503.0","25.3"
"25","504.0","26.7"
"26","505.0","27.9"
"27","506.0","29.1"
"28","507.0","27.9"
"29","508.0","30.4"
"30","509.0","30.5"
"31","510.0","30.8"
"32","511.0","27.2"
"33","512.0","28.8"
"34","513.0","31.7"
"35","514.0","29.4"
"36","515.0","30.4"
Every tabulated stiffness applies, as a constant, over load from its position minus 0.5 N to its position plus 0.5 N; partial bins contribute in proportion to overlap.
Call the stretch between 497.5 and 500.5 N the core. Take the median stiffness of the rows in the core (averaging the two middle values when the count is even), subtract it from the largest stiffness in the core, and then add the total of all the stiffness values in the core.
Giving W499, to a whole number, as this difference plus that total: 72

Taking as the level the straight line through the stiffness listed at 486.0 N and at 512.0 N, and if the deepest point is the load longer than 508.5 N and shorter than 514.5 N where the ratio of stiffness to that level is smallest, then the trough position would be 511.0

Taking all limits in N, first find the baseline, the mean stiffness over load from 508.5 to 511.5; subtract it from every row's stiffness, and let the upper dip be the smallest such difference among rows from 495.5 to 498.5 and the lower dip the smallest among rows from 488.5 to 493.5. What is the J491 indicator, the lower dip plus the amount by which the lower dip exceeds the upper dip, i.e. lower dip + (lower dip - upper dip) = -12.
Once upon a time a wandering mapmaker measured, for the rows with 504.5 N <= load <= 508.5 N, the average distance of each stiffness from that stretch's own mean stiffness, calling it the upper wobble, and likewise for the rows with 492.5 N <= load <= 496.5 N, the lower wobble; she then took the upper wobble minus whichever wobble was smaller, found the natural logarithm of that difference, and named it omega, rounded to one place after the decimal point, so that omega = -1.2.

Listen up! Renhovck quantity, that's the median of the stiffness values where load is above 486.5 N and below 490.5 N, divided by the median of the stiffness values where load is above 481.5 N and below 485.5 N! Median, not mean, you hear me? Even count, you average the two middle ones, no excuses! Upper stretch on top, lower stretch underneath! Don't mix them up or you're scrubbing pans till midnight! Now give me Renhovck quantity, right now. 1.20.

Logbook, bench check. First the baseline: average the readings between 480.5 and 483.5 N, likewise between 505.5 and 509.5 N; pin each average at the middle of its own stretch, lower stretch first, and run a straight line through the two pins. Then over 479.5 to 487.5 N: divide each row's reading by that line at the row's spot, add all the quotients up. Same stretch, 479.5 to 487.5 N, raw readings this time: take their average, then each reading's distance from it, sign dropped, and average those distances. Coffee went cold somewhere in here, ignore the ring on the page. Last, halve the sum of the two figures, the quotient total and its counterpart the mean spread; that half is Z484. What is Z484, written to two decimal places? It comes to 4.38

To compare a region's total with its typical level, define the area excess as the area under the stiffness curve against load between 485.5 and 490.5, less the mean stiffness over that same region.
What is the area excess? 74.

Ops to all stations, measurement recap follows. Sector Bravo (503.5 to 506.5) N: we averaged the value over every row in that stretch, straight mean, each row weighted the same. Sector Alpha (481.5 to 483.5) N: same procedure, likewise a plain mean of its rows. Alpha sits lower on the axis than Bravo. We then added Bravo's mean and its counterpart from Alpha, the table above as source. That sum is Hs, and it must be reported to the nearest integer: 43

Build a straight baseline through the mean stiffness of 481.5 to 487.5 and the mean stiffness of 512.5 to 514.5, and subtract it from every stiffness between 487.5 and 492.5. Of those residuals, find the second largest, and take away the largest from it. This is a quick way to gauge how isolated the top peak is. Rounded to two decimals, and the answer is -0.40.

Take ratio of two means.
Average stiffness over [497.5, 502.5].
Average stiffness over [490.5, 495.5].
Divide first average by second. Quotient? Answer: 1.17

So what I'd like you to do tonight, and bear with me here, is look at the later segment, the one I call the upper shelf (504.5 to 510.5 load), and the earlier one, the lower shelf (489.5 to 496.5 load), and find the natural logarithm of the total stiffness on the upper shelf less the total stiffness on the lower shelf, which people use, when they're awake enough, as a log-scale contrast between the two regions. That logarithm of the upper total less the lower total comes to 3.5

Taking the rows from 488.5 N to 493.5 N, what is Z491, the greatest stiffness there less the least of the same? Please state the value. 2.0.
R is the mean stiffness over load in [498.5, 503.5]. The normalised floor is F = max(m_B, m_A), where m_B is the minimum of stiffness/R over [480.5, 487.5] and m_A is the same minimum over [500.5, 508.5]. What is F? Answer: 0.95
